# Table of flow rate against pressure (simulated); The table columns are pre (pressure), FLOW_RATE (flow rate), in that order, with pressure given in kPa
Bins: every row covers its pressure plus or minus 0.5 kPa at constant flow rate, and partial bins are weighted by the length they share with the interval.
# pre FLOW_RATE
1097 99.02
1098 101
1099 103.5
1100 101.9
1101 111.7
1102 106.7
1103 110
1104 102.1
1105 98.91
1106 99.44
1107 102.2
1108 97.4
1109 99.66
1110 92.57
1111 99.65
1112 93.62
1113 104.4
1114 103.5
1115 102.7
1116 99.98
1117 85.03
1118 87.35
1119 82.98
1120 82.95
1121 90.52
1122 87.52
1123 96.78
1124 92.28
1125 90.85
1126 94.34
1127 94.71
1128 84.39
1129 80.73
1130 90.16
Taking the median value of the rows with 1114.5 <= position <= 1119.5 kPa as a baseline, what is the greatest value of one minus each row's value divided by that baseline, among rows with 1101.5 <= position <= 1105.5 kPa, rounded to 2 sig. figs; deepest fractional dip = -0.13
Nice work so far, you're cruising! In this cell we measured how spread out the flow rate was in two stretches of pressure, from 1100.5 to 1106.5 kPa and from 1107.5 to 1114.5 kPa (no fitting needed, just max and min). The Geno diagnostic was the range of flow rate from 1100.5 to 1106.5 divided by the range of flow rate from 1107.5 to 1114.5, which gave 1.1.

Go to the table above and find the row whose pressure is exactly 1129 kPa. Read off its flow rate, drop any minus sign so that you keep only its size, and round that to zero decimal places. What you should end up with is 81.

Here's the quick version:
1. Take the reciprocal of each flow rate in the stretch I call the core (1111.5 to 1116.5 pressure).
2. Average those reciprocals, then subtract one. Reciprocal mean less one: -0.990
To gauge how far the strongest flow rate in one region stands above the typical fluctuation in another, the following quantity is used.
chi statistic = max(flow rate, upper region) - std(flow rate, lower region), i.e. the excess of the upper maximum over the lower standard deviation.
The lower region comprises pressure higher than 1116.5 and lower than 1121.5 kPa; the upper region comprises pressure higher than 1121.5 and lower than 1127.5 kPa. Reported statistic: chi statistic 94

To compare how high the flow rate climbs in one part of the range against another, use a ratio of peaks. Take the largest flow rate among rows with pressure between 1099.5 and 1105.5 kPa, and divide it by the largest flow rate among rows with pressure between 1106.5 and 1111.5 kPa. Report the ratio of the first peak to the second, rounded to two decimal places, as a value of 1.09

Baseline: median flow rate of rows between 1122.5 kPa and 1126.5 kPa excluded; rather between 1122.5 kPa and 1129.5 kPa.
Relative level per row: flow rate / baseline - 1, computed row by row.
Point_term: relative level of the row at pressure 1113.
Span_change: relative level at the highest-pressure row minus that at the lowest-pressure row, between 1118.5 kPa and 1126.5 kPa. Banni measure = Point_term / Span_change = 1.1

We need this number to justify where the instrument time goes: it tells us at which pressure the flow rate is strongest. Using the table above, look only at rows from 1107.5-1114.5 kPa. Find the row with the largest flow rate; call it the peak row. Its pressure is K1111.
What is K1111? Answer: 1113 kPa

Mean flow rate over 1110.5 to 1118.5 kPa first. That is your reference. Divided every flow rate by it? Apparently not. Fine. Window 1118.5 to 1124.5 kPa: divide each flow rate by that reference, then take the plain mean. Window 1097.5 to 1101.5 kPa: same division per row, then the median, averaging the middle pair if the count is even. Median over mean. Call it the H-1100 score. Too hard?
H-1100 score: 1.156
